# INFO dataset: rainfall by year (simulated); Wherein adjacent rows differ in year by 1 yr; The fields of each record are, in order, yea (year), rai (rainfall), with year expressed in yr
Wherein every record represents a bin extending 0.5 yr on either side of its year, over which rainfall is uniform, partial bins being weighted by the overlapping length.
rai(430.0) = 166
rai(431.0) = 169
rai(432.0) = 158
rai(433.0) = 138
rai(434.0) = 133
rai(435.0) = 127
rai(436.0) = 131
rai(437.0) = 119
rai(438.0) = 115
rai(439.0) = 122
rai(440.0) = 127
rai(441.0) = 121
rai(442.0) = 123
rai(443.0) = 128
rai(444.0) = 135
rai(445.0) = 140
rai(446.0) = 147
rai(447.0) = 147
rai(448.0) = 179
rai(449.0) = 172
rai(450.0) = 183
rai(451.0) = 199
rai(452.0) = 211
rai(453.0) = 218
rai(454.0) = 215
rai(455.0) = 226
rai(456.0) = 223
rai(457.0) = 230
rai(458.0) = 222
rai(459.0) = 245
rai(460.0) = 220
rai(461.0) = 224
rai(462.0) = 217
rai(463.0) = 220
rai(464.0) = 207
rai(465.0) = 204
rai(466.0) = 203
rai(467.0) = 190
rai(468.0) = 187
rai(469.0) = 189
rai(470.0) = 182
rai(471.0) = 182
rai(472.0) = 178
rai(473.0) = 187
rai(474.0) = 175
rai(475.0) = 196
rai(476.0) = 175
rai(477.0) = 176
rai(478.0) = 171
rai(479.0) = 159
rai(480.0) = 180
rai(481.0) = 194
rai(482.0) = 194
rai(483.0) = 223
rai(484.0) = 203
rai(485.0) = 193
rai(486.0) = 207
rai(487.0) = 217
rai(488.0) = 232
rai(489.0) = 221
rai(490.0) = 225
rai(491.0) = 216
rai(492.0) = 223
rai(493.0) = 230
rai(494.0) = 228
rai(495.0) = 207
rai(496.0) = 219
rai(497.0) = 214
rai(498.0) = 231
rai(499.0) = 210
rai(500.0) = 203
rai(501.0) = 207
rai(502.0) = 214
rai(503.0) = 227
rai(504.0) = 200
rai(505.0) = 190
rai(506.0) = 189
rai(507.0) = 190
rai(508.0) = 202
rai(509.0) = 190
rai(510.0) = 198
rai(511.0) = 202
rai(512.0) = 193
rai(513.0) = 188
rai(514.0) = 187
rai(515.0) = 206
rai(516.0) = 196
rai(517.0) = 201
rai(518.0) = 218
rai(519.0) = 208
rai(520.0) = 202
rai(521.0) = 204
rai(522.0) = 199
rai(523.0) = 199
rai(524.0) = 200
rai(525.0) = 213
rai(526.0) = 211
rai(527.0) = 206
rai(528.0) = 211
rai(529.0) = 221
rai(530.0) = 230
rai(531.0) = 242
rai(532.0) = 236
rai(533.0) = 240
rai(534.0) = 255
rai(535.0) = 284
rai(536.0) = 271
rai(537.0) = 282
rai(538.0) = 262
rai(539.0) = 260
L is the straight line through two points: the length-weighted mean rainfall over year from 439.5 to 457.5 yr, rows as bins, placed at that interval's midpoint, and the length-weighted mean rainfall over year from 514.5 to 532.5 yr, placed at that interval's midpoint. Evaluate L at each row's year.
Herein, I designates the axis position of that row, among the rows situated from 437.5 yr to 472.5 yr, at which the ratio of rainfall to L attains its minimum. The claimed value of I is 438.0 yr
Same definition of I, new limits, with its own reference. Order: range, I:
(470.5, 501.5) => 479.0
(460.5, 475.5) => 474.0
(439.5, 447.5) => 441.0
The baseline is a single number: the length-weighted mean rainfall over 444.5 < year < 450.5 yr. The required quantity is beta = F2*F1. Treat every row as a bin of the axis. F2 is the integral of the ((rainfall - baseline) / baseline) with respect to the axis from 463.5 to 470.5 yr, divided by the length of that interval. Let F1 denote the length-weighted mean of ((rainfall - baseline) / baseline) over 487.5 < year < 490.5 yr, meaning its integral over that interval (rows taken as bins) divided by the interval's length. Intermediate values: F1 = 0.401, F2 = 0.206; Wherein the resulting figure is 0.08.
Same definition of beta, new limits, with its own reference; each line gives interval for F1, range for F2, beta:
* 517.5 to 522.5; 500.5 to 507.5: 0.07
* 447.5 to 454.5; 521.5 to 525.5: 0.06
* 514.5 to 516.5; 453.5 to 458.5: 0.09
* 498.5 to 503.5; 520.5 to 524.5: 0.08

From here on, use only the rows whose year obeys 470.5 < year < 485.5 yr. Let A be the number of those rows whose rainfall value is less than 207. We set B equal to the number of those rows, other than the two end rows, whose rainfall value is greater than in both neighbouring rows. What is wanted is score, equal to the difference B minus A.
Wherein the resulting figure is -10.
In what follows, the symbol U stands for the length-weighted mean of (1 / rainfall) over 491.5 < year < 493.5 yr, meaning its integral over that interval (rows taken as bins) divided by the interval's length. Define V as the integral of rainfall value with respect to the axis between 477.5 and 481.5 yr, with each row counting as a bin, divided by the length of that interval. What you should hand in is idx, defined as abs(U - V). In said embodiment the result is 176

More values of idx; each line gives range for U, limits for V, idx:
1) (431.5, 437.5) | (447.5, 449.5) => 175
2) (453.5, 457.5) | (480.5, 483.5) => 204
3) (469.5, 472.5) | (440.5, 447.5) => 134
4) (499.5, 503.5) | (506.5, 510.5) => 195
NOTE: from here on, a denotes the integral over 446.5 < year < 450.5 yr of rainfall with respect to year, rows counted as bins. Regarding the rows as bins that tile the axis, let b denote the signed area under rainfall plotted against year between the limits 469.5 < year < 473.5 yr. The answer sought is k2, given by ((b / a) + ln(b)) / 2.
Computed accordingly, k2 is 3.83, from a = 681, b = 729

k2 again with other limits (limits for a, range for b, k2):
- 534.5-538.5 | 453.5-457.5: 3.80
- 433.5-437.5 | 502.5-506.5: 4.14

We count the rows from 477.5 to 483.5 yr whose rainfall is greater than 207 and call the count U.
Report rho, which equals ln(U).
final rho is 0.0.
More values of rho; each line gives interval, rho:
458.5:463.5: 1.6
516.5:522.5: 0.7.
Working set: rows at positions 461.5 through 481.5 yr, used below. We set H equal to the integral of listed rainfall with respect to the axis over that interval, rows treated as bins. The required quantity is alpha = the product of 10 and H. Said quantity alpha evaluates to 37720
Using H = 3772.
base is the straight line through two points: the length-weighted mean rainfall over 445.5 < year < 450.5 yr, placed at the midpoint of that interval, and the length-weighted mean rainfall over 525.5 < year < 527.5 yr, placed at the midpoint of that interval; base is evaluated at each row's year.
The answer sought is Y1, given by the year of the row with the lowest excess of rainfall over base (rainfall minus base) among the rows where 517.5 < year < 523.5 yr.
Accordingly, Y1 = 523.0 yr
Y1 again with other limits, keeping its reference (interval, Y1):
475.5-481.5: 479.0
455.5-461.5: 460.0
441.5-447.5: 442.0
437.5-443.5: 438.0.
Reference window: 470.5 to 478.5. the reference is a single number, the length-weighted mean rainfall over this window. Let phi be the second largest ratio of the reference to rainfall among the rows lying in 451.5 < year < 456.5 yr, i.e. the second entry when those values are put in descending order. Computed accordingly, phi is 0.84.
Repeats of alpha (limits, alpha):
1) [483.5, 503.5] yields 43270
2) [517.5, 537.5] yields 45320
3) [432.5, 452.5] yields 28970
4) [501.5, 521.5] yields 40050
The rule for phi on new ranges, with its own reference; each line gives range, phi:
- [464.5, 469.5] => 0.95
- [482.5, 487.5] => 0.89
